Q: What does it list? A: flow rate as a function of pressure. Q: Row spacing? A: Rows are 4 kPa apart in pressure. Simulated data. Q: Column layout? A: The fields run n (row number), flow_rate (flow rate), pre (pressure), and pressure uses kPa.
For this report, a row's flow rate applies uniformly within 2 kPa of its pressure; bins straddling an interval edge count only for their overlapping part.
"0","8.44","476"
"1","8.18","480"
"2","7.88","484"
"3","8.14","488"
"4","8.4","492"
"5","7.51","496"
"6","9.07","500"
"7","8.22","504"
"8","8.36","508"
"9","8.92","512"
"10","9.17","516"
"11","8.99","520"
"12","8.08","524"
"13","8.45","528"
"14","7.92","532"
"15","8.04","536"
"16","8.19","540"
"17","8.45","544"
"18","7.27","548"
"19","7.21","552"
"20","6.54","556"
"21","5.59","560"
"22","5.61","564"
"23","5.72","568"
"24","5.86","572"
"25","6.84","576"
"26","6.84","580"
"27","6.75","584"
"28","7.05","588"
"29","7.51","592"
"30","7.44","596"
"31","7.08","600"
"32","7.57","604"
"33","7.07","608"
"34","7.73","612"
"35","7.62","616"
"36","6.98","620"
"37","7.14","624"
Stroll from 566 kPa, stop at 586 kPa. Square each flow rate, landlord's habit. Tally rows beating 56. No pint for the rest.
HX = 0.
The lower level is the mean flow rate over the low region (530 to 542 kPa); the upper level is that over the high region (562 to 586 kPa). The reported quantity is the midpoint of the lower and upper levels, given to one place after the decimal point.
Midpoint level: 7.2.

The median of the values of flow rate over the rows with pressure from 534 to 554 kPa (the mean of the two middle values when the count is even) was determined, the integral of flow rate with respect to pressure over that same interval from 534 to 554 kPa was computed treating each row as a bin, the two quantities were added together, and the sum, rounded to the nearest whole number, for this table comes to 165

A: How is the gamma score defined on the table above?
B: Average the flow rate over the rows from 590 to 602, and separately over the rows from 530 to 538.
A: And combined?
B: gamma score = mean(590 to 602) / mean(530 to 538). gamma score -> 0.92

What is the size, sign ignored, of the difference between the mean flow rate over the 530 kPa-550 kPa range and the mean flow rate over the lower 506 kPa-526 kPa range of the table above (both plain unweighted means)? 0.73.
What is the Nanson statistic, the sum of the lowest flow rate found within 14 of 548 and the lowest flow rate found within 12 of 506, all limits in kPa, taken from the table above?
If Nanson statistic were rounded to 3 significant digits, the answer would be 13.1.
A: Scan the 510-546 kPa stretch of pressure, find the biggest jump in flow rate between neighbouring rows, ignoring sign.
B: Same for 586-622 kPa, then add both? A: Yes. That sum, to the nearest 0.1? 1.6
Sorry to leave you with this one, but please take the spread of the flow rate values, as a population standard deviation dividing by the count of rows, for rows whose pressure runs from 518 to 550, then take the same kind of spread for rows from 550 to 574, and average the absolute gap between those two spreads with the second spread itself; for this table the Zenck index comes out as 0.36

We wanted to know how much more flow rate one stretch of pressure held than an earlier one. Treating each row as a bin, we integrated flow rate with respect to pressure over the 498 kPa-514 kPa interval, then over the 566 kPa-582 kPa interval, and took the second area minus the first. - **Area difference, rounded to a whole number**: -37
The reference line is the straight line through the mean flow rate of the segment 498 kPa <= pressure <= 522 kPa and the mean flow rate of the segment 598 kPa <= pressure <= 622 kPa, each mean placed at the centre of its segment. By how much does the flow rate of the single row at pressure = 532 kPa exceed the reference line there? -0.55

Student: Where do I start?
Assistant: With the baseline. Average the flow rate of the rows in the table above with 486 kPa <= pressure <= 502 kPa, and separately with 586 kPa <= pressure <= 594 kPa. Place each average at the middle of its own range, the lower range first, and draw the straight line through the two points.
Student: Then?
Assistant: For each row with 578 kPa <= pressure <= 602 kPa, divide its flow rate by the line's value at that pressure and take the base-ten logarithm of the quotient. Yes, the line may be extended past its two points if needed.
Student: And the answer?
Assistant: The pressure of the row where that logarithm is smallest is 584 kPa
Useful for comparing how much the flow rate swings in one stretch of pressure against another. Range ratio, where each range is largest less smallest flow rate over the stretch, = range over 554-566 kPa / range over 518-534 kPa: 0.89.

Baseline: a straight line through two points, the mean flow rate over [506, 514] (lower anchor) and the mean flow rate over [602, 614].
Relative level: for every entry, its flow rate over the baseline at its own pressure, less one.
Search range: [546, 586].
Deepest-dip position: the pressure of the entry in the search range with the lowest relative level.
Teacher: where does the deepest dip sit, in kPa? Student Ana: 560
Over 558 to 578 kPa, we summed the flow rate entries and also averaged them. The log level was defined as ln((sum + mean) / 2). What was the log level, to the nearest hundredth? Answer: 2.88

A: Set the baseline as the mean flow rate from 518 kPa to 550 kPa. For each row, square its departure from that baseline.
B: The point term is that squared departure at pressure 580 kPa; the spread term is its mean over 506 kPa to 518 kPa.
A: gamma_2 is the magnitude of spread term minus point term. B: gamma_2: 1.3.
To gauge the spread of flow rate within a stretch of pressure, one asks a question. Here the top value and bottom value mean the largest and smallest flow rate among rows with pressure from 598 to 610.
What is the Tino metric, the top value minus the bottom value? 0.50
